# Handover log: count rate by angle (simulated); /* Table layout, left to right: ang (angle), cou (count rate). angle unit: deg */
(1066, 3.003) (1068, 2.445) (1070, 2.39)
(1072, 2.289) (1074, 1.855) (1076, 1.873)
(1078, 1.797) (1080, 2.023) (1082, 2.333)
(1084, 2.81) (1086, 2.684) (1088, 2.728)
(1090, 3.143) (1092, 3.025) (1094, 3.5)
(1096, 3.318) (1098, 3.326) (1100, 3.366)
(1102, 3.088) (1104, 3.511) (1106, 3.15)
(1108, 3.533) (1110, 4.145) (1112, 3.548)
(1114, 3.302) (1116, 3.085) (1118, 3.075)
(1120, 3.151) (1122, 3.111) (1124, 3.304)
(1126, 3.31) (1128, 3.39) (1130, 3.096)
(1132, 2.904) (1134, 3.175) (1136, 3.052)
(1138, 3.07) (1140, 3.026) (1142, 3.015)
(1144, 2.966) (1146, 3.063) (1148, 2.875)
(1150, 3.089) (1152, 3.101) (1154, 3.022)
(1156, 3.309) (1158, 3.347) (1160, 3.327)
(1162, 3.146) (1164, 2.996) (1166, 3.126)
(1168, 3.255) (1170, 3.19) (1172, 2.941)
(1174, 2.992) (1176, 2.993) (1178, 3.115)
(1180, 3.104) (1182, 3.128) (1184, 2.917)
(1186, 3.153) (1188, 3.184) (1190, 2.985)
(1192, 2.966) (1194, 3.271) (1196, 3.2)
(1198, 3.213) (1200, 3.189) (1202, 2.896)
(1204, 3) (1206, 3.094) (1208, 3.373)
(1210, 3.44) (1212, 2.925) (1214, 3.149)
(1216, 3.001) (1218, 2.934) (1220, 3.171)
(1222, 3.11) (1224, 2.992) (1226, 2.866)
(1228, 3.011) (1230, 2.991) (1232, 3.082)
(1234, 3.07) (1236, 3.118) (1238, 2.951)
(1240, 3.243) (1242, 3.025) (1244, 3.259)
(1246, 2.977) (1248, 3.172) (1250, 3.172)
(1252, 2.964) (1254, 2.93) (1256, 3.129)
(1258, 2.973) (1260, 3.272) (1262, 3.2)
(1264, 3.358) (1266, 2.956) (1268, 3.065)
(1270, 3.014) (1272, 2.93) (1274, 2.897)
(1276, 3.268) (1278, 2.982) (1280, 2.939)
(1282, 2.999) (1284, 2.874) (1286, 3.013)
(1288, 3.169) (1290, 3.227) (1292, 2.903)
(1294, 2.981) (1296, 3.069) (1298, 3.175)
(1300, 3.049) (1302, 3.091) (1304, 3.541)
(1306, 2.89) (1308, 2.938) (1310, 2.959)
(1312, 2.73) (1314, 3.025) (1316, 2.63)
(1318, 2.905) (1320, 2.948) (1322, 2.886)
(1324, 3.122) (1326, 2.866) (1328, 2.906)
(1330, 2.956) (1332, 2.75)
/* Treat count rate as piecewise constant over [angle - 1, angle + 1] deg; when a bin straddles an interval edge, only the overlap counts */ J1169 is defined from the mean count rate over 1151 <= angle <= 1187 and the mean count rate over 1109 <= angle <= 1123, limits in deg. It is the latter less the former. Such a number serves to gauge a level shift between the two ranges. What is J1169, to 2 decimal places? 0.23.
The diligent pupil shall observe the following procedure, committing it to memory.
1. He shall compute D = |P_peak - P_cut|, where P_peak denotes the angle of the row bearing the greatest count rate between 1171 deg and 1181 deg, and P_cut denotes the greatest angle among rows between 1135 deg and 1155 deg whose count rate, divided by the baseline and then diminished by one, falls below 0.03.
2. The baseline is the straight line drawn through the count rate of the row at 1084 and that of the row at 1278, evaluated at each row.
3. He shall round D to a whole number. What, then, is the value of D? 30 deg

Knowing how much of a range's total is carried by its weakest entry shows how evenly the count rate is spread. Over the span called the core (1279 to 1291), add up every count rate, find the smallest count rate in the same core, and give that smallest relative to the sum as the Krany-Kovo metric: 0.16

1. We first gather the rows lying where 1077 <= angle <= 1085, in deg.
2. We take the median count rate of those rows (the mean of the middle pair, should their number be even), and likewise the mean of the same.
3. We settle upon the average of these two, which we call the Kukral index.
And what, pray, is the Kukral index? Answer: 2.2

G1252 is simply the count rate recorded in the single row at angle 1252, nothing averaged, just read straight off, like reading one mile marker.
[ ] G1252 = 2.964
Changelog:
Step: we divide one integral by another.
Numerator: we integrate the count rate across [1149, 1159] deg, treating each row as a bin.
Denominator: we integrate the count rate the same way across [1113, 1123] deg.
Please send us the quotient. 1.0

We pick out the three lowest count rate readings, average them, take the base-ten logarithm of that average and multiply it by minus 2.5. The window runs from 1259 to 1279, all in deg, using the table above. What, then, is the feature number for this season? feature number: -1.17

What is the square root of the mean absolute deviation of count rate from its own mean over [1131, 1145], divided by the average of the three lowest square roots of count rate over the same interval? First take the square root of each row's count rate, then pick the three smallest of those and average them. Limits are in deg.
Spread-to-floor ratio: 0.142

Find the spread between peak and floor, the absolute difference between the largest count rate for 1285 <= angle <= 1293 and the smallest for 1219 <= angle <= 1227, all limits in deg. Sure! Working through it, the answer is 0.36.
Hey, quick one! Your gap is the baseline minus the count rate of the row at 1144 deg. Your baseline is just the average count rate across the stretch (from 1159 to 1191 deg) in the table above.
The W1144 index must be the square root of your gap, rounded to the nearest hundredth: 0.36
